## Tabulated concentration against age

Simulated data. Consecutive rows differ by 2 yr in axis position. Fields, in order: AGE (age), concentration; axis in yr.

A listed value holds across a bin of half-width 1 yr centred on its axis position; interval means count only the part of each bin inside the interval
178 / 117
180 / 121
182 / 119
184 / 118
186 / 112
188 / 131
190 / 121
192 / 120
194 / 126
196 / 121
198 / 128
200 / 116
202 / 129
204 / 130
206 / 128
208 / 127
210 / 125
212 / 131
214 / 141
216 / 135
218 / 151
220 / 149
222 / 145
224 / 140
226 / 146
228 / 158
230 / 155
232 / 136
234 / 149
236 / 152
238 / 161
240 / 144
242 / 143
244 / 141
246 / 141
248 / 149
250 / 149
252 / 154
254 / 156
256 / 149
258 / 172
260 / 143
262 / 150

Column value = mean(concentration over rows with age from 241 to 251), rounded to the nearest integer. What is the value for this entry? 145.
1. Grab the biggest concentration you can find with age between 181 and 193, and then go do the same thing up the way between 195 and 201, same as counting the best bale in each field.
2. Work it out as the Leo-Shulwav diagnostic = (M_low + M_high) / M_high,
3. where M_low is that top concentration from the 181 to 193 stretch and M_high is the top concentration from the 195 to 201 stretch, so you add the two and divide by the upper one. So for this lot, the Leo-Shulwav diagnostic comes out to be 2.02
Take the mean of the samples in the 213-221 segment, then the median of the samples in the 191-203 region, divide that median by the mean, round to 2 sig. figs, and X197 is 0.86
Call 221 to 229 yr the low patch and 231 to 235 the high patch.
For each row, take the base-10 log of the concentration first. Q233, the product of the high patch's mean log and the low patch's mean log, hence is 4.67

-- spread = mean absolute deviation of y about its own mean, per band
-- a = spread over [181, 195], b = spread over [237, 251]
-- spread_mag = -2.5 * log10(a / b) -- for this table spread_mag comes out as 0.2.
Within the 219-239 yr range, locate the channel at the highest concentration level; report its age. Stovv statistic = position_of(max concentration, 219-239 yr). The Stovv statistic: 238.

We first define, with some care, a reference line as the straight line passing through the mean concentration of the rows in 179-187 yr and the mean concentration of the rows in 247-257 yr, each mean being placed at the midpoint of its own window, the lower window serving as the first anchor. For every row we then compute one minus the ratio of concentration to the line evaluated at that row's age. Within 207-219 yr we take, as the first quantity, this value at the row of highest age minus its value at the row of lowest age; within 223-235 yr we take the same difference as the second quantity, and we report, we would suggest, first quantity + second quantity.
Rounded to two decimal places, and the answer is -0.17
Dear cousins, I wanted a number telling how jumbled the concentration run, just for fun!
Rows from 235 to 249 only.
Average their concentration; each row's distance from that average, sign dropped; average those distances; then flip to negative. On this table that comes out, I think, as -5.8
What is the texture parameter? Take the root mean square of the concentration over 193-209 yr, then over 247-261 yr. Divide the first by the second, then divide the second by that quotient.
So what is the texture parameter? 187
